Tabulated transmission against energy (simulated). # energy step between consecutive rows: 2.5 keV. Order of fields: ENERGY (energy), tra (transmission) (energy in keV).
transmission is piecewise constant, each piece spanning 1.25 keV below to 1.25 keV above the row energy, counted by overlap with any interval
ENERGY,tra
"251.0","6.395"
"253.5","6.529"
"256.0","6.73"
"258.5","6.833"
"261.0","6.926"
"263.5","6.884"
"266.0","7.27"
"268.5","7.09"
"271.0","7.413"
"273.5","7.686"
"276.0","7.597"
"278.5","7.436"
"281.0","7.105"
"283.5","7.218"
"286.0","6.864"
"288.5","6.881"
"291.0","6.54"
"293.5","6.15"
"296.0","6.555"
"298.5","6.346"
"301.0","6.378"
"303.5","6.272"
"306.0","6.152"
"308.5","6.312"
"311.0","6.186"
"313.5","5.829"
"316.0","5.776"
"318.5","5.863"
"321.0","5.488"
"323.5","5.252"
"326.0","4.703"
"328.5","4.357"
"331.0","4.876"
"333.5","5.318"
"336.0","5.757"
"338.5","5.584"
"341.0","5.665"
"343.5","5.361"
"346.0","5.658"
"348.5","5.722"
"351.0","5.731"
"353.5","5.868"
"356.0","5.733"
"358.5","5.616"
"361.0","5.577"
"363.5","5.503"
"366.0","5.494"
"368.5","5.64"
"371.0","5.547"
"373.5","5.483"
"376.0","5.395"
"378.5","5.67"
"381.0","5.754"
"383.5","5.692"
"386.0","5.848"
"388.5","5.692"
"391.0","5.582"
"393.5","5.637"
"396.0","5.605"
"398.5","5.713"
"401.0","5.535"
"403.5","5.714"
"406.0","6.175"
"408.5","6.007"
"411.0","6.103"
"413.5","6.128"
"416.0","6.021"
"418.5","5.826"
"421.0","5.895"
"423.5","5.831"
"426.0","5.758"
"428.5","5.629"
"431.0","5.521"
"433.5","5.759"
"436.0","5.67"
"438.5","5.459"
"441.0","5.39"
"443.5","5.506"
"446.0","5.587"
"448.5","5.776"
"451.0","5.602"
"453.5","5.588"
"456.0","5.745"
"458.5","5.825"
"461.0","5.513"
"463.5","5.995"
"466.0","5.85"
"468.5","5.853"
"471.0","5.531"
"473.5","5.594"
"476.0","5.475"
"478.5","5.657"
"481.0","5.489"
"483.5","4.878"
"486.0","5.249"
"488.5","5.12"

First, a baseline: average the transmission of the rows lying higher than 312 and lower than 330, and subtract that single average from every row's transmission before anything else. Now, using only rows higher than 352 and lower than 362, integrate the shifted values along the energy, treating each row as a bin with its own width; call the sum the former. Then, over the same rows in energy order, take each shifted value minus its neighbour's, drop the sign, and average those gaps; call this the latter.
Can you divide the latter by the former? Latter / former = 0.026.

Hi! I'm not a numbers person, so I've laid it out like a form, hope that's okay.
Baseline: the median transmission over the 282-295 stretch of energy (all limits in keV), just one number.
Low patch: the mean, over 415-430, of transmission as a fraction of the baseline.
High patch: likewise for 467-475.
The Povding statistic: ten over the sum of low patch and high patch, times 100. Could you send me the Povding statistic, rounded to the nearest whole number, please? 598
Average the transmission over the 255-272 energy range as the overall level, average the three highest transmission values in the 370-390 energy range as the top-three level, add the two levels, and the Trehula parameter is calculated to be 12.8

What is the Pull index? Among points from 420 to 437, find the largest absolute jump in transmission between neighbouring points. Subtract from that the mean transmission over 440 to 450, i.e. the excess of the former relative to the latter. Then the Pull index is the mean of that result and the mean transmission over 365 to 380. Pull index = 0.11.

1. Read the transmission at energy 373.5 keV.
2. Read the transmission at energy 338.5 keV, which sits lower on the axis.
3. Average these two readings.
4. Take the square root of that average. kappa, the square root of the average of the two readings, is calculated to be 2.35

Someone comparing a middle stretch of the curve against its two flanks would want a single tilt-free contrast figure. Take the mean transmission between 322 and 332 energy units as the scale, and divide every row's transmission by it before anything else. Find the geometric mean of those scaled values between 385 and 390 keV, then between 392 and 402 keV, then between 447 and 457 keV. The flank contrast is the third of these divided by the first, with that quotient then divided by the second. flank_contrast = 0.84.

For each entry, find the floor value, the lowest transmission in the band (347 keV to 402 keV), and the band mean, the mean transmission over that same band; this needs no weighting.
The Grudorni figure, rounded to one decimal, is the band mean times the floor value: 30.4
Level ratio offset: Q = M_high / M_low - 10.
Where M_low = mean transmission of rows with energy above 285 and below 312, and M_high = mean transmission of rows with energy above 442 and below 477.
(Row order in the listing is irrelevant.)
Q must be -9.12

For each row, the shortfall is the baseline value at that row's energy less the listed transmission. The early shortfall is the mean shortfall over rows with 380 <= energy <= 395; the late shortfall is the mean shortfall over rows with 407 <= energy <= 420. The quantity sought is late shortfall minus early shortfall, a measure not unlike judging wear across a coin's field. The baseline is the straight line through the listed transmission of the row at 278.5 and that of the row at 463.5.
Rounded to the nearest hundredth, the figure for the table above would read -0.52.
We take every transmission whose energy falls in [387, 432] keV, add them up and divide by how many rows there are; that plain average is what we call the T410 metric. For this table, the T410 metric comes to 5.8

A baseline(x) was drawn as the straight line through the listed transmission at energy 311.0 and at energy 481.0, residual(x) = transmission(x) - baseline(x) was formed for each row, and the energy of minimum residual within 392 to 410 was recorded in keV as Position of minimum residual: 401.0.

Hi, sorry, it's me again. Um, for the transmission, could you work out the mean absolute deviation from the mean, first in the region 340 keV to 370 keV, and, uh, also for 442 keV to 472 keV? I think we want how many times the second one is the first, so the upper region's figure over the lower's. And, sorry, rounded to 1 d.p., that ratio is 1.4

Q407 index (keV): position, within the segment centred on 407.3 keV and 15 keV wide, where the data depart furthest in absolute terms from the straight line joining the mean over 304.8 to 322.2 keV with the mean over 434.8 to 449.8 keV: 406.0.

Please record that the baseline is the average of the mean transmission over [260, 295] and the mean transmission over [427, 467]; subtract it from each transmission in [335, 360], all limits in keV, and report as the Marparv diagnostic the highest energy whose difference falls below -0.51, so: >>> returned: 358.5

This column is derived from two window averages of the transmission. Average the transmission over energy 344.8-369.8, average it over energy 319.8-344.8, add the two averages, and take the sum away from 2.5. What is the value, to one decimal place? -8.4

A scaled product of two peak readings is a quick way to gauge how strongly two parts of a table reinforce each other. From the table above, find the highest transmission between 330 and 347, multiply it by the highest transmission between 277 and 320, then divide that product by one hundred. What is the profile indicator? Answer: 0.43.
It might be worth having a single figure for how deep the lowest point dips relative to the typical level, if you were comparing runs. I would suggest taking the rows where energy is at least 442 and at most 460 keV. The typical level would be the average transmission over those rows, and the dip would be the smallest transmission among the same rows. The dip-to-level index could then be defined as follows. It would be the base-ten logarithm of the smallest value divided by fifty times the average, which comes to -1.711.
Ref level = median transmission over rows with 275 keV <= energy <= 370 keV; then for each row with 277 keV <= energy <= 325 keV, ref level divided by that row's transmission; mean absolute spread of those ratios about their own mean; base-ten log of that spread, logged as -1.2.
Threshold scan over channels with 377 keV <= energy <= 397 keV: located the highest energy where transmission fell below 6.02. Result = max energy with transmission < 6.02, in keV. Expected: 396.0 keV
